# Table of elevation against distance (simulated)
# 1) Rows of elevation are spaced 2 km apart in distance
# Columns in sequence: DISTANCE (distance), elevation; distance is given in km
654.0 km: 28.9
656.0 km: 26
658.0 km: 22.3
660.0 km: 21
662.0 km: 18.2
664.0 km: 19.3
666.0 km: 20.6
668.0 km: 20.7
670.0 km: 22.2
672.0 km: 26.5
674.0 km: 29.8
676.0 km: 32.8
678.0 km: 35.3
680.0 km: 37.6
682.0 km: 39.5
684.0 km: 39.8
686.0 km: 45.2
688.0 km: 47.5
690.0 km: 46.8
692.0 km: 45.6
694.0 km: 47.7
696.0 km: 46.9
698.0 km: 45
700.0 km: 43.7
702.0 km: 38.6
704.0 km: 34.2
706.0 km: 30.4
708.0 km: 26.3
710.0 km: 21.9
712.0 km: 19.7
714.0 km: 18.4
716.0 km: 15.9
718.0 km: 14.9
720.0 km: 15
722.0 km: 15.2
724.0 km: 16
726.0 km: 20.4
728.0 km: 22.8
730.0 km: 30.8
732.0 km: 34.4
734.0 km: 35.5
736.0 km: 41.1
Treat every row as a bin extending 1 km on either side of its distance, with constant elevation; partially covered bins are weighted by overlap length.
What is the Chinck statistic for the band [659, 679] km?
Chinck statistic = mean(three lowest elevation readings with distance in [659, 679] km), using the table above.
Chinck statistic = 19.4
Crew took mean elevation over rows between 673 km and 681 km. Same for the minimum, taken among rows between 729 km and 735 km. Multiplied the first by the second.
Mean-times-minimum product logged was 1043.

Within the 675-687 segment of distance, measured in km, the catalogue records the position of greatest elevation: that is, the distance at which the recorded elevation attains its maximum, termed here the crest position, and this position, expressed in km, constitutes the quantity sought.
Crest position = 686.0 km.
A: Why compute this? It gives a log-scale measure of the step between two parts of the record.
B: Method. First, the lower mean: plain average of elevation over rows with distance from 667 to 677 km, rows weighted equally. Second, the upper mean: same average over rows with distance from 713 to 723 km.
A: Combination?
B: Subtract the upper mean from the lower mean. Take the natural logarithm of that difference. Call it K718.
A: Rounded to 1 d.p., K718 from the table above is 2.4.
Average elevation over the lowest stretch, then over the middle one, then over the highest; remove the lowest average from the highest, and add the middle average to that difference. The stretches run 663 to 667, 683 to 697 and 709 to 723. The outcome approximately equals 43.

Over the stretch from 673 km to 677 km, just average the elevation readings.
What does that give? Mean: 31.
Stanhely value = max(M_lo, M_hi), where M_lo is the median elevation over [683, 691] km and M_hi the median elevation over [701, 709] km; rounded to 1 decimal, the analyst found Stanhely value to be 46.0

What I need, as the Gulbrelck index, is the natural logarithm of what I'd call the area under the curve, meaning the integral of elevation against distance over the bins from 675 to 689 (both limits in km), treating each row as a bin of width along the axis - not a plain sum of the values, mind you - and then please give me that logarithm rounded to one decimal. 6.3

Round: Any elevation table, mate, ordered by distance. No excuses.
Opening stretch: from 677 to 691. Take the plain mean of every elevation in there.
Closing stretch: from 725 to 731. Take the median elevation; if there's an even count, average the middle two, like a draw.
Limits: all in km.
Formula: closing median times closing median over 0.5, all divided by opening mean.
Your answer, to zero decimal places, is 25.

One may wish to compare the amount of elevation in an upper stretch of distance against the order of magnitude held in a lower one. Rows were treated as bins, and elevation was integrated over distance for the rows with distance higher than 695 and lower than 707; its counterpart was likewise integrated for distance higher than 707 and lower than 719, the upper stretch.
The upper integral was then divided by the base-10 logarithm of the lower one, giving 87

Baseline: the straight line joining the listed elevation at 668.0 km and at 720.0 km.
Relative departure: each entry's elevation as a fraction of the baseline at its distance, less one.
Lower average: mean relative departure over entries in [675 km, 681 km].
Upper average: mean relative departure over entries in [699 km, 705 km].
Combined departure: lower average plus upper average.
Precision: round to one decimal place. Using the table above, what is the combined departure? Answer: 2.1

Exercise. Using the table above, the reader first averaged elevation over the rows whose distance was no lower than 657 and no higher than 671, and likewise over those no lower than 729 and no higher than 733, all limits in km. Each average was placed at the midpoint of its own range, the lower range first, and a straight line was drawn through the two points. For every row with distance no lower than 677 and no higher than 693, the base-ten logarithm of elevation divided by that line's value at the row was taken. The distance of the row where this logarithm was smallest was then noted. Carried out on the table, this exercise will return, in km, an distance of 678.0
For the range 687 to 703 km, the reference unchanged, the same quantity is 702.0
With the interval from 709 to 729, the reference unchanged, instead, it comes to 720.0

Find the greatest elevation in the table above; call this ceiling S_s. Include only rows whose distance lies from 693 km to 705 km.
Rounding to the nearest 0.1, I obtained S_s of 47.7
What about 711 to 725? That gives 19.7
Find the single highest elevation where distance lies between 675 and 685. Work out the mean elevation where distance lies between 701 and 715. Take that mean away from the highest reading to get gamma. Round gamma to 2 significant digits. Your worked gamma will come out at 13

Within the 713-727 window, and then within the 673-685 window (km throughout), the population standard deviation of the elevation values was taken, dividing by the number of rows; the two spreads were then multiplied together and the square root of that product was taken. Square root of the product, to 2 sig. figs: 2.6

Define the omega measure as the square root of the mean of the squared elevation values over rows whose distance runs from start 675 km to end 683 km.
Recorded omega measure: 36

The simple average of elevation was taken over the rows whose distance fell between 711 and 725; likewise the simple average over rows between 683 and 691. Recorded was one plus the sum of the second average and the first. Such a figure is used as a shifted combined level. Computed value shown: 62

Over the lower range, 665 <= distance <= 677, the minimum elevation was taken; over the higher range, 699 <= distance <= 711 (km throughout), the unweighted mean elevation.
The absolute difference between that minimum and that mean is 12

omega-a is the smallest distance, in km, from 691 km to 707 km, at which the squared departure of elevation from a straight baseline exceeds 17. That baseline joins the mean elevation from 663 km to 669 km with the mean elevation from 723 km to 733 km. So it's 692.0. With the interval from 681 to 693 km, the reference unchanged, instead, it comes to 682.0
